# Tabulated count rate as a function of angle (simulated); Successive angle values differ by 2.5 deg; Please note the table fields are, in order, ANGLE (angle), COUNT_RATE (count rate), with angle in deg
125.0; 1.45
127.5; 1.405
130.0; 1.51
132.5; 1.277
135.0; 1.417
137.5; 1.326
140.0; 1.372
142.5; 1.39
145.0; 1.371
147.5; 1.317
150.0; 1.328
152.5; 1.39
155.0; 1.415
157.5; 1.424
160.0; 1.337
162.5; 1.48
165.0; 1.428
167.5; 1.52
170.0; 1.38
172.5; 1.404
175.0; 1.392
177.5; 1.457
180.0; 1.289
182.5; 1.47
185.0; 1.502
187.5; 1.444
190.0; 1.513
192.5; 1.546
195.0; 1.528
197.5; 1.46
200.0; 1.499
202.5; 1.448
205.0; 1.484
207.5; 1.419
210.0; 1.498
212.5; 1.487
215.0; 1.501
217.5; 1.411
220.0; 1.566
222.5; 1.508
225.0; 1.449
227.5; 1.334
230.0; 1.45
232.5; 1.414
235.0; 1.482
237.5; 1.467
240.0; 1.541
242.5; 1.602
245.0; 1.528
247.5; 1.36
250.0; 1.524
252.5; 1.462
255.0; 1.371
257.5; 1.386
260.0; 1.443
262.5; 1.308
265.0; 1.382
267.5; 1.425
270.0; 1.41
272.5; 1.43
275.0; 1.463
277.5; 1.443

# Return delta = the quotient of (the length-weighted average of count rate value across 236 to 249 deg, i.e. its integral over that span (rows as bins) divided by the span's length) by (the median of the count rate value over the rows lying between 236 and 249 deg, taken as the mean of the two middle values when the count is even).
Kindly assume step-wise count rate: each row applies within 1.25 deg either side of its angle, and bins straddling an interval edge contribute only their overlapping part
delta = 0.98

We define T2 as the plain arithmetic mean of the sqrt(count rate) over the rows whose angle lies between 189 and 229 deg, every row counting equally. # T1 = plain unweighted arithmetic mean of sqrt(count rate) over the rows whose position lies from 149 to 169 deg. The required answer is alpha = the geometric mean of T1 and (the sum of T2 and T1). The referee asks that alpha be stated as 1.69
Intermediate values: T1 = 1.19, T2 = 1.22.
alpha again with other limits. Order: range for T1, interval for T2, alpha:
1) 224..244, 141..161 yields 1.70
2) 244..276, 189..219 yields 1.70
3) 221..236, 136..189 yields 1.69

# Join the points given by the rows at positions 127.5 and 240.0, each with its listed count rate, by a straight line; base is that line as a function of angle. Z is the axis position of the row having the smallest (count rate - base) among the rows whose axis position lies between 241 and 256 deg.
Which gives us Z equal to 247.5 deg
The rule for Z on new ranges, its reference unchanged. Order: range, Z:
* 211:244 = 227.5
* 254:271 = 262.5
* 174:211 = 180.0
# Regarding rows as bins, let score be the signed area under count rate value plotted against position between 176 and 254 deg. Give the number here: 115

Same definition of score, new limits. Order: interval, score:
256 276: 28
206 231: 37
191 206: 22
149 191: 60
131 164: 45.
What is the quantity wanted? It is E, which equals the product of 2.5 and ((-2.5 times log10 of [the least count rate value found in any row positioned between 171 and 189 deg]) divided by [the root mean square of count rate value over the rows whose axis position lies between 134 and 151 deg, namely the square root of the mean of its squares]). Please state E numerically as -0.51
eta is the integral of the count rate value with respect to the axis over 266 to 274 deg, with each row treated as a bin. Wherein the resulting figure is 11.4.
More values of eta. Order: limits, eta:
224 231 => 9.9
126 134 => 11.2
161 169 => 11.7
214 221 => 10.4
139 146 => 9.6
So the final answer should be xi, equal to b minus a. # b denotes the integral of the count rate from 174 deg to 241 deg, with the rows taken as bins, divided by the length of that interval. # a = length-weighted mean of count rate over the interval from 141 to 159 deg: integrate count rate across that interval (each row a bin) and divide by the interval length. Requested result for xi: 0.09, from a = 1.38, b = 1.47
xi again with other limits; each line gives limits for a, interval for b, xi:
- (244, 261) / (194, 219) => 0.04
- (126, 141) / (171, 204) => 0.07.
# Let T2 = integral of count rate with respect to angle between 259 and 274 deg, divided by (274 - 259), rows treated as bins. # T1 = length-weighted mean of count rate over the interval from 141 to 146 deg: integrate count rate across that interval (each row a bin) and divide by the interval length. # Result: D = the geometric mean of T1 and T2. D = 1.39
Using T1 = 1.38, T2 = 1.40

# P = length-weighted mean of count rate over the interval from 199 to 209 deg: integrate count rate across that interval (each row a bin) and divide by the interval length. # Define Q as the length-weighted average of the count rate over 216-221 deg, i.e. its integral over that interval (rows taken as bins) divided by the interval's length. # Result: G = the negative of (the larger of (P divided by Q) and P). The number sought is -1.46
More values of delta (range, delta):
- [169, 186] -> 1.01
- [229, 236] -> 1.00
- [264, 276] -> 1.00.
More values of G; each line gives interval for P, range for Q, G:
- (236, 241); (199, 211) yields -1.50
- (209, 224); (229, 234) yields -1.49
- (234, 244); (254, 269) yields -1.52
